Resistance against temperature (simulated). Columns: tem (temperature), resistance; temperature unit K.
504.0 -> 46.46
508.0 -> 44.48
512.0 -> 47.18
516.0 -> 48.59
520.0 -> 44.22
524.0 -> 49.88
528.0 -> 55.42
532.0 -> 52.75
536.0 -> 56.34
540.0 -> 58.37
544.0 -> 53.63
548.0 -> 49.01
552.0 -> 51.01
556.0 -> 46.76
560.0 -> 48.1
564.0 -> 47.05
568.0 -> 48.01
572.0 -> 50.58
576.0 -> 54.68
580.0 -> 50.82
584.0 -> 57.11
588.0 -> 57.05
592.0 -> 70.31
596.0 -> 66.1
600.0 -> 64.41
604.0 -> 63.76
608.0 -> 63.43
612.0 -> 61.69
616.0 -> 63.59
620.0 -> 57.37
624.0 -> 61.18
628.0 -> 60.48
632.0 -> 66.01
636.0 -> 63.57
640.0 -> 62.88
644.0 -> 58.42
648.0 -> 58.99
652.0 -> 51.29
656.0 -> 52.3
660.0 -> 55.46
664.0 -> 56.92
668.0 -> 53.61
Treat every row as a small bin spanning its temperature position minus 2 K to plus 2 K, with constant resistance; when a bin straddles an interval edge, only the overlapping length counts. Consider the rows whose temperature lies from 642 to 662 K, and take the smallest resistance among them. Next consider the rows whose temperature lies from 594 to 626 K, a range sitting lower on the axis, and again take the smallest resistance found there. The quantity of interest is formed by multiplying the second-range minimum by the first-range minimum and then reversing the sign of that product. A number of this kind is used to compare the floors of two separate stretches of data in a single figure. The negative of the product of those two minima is -2943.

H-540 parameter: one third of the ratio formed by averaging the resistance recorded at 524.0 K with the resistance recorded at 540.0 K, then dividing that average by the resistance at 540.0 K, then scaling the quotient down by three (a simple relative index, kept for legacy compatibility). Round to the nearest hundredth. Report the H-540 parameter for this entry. 0.31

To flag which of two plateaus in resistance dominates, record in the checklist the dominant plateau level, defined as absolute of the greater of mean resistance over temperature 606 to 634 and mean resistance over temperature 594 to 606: 64.8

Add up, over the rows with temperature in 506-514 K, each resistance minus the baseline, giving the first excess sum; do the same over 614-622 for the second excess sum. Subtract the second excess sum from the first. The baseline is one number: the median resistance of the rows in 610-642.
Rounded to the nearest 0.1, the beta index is -29.3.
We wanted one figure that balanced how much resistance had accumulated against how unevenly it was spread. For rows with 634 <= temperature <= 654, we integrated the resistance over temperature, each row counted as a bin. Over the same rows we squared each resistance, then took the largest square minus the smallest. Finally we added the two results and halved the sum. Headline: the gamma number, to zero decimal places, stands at 1296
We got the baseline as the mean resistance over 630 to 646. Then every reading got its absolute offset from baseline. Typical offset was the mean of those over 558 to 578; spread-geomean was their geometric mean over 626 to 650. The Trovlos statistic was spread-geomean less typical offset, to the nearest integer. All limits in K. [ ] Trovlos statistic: -11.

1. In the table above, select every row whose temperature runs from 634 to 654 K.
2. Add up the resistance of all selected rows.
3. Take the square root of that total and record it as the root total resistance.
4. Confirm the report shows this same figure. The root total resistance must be 17.2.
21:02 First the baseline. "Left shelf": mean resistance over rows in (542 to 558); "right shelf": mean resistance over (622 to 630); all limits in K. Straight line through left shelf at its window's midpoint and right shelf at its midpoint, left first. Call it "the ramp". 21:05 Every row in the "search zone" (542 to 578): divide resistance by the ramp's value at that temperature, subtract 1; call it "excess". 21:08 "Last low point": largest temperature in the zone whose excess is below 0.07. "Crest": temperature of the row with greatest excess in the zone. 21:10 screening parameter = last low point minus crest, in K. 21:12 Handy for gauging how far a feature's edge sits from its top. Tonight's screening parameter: 32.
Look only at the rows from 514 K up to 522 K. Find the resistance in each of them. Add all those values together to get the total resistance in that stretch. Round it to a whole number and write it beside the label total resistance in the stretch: 93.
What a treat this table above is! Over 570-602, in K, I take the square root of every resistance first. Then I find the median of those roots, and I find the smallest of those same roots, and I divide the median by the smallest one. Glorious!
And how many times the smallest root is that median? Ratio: 1.06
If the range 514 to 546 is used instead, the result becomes 1.10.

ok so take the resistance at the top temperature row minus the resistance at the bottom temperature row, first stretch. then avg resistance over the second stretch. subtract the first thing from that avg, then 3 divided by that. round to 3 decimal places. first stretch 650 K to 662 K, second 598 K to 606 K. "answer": 0.050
